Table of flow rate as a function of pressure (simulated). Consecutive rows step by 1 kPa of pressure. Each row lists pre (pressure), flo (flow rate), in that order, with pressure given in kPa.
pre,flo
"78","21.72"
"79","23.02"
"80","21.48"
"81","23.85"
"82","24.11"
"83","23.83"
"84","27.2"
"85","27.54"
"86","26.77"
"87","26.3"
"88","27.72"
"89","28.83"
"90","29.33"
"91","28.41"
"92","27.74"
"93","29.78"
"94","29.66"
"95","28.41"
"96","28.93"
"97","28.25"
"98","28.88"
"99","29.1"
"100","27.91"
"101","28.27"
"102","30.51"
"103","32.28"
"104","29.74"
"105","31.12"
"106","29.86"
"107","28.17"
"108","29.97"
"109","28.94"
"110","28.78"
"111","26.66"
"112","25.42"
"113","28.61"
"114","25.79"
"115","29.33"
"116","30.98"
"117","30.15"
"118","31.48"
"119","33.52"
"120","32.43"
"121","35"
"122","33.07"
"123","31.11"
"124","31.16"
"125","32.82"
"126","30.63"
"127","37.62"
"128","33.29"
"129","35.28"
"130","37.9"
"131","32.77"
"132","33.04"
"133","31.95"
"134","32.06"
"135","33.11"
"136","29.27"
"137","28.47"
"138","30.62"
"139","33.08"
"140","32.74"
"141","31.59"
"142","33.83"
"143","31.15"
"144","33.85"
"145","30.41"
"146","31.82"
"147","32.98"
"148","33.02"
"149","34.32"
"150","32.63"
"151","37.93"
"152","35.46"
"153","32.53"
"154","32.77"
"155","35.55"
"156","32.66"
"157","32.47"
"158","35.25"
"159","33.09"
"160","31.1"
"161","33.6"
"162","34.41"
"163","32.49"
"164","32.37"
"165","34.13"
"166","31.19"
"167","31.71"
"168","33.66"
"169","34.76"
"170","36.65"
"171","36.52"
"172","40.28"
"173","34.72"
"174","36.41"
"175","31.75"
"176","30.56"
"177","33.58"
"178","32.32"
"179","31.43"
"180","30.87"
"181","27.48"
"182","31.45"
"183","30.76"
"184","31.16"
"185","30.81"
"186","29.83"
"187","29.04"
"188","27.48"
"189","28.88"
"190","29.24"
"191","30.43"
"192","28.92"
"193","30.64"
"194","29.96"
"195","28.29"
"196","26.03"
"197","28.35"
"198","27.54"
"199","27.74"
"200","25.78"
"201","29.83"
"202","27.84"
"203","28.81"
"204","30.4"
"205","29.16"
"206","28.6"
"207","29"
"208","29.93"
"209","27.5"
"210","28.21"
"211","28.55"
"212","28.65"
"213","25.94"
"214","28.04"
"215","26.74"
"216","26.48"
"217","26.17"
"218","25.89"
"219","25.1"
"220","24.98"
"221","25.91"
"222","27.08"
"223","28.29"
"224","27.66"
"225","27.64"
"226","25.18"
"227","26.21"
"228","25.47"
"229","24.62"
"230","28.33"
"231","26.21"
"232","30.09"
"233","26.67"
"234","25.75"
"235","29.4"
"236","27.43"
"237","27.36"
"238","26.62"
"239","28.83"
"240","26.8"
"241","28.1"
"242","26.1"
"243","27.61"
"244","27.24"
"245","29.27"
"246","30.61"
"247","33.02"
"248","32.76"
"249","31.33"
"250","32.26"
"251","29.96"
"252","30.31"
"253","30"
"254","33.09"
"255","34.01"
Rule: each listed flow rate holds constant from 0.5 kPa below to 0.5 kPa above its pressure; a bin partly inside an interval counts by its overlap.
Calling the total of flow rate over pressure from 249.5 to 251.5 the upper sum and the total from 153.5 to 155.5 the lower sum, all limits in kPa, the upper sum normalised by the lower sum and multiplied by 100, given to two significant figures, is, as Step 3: 91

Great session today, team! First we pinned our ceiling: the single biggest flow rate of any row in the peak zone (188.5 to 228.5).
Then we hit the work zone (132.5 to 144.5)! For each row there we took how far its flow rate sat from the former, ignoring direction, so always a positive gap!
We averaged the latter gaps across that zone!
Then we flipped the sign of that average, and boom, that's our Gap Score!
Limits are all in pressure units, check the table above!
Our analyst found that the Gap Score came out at -1.8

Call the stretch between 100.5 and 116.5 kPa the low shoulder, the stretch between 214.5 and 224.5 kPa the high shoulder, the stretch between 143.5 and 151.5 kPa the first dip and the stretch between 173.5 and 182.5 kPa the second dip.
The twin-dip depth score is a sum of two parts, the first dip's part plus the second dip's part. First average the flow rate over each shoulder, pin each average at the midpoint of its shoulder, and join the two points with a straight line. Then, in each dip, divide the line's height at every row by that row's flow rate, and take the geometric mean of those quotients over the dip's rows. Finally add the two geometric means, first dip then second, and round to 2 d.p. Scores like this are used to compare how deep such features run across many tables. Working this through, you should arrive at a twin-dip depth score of 1.71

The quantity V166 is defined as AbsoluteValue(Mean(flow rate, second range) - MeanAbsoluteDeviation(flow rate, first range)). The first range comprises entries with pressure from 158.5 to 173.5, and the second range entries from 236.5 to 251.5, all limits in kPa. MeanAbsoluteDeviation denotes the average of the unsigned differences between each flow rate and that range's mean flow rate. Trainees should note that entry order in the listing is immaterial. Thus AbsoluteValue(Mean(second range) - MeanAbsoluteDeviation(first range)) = 27.4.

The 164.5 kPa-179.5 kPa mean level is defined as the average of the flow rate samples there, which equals 34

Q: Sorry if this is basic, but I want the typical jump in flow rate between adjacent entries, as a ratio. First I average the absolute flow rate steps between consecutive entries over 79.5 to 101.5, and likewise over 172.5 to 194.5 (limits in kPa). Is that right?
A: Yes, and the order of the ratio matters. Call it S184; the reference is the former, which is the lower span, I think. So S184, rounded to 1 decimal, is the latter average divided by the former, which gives 1.7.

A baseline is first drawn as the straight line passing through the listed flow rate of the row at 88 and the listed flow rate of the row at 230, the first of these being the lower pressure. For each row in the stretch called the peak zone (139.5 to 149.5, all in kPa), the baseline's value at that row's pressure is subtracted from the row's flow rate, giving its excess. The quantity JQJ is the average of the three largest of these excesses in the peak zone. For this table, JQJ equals 6.0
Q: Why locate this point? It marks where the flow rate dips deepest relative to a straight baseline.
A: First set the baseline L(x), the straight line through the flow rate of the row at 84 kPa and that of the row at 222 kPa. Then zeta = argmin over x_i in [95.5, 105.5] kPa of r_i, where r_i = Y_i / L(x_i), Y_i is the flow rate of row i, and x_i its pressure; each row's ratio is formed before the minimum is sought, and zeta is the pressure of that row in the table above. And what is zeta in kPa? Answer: 100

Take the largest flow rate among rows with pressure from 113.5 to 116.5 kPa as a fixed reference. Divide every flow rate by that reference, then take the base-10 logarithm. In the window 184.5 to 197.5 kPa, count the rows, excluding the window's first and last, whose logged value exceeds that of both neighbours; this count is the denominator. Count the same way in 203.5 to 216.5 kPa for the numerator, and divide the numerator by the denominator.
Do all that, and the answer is 1.5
